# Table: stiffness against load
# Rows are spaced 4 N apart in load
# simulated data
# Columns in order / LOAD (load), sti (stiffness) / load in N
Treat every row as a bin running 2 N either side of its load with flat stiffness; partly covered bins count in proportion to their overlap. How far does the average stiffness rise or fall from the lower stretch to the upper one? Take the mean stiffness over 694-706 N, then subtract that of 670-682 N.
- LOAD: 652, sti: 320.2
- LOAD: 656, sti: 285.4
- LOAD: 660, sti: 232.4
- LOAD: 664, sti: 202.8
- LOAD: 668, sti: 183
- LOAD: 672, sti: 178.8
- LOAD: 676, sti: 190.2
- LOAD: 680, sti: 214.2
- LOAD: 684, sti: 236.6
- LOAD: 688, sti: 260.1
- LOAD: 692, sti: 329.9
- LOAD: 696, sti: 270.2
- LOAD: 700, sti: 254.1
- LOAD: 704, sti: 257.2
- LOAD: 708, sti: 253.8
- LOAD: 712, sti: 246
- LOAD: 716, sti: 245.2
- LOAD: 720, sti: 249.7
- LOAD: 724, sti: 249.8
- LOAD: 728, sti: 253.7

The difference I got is 66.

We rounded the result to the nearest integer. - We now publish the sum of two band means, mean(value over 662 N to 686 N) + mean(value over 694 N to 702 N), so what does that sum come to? 463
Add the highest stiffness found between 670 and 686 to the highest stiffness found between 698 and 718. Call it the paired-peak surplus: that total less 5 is 489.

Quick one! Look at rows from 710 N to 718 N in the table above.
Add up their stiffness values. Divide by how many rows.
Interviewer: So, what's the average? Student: 246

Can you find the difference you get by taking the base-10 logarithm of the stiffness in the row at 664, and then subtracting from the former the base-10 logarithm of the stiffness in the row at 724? -0.09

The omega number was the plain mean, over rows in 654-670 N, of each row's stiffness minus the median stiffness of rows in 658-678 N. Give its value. 36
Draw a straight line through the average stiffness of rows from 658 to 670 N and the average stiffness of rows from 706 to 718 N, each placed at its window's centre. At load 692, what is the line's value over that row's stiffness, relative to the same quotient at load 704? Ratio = 0.75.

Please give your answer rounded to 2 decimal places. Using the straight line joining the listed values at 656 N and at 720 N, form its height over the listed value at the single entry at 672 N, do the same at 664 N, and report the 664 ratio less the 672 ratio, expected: -0.16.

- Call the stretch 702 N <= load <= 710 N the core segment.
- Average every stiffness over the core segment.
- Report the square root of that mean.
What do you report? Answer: 16.0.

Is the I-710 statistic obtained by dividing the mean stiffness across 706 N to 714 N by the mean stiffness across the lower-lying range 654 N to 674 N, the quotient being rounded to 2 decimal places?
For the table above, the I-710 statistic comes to 1.15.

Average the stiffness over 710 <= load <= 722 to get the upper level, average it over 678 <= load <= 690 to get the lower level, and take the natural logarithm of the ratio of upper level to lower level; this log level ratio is 0.0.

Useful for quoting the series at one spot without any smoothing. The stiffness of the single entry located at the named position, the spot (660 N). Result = 232.4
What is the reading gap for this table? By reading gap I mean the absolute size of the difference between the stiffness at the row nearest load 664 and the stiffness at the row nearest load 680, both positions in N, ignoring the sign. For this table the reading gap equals 11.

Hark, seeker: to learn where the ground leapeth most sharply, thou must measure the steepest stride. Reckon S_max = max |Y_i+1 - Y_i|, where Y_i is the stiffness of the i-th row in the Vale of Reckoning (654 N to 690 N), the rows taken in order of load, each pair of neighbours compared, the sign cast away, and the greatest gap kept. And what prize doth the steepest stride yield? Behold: 53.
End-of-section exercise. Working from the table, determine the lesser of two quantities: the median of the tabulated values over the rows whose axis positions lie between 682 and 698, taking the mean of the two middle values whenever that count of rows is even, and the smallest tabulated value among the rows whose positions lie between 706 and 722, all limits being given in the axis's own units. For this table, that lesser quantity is 245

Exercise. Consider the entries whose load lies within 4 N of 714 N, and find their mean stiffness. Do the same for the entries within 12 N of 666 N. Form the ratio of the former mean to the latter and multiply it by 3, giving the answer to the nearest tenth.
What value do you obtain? 3.5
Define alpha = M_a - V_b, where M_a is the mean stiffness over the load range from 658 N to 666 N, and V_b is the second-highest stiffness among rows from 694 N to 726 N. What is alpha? -40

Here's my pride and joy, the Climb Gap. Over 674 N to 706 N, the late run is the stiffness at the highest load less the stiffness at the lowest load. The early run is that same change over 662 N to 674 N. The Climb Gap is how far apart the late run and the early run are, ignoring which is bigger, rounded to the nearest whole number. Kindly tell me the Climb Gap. 91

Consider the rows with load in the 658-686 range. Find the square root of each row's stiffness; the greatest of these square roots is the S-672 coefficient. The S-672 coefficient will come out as 15.4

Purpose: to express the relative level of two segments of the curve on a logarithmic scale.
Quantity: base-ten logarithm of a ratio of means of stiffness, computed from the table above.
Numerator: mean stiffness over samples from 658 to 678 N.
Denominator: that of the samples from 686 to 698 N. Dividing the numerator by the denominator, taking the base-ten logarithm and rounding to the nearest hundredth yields -0.16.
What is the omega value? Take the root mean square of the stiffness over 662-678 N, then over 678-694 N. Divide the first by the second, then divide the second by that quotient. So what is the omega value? 368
